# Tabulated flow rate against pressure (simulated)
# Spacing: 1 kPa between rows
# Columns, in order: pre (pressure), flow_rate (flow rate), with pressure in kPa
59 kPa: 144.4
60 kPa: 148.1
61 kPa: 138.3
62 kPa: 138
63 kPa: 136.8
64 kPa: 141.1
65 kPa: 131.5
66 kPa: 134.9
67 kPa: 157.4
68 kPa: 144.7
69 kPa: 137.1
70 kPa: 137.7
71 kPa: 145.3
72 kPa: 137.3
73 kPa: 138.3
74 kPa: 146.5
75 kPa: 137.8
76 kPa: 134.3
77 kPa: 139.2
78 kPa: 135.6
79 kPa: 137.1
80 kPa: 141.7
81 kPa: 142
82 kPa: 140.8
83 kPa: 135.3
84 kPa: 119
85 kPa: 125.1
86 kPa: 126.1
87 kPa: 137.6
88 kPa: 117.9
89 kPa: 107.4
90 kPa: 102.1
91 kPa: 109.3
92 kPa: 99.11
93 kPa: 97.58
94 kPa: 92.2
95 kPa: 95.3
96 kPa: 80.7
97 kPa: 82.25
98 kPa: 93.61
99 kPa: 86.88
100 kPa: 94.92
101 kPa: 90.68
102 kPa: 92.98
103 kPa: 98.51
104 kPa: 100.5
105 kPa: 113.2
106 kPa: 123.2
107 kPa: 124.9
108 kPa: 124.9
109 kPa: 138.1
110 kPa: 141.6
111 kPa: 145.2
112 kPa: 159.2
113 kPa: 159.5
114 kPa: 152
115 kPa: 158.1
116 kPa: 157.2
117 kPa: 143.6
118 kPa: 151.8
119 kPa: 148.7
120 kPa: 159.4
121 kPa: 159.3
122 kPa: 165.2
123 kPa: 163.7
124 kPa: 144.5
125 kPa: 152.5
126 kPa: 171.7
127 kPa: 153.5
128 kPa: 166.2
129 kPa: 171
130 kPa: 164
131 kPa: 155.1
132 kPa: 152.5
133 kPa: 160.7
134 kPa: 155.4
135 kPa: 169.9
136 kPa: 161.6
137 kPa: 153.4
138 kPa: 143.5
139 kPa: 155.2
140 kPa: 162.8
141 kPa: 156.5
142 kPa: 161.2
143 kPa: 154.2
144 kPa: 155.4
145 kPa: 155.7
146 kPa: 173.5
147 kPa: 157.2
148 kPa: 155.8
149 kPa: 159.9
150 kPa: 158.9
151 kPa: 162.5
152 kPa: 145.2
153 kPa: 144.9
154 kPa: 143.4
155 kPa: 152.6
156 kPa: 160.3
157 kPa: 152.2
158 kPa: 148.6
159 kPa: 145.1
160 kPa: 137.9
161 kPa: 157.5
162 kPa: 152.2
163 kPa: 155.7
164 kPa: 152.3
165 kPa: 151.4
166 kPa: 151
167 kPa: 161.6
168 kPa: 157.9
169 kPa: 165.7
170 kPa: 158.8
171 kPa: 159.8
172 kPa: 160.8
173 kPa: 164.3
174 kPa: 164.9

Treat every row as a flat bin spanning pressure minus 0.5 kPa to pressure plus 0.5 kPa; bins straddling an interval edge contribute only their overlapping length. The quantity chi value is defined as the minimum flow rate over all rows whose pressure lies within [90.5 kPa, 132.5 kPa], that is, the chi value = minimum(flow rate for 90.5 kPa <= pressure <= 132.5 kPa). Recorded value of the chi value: 80.7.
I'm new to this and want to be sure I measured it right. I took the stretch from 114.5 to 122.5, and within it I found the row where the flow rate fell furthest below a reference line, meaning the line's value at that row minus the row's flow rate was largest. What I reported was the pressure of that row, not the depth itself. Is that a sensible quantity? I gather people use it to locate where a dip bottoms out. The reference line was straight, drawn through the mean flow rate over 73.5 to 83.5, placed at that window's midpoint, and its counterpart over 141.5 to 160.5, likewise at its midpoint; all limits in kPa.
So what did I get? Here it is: 117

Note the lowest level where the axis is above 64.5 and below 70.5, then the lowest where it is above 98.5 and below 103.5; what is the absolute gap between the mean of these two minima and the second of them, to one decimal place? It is 22.3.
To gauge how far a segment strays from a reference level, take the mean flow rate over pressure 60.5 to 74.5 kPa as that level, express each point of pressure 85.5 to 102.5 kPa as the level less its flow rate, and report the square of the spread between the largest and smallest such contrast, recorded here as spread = 3238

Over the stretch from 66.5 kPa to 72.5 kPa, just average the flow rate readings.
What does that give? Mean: 143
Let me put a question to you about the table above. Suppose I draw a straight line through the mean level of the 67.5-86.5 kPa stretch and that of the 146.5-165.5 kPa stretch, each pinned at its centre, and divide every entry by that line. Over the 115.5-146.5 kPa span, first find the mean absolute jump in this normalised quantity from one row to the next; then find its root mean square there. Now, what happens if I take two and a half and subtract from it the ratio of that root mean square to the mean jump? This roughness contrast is -16.1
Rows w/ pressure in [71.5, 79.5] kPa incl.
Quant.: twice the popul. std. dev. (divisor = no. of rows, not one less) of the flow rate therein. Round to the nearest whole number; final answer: 7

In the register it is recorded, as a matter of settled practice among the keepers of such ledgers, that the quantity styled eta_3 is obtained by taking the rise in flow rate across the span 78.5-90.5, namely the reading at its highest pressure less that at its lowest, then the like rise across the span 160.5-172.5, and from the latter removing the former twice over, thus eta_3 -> 73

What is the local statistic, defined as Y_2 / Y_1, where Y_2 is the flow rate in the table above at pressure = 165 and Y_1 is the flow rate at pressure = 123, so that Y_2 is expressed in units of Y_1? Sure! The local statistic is 0.92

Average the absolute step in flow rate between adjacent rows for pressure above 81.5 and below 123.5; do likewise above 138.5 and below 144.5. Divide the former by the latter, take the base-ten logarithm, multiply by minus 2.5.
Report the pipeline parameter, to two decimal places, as -0.25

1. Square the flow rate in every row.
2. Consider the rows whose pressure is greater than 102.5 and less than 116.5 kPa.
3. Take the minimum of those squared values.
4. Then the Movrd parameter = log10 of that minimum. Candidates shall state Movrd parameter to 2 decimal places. 3.99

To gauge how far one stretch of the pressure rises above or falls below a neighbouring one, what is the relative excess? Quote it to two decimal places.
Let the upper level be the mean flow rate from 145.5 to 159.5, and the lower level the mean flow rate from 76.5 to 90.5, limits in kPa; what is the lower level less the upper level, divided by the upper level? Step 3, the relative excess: -0.16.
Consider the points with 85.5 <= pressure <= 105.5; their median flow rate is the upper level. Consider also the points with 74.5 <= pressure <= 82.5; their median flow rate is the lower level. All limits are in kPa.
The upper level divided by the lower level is 0.71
